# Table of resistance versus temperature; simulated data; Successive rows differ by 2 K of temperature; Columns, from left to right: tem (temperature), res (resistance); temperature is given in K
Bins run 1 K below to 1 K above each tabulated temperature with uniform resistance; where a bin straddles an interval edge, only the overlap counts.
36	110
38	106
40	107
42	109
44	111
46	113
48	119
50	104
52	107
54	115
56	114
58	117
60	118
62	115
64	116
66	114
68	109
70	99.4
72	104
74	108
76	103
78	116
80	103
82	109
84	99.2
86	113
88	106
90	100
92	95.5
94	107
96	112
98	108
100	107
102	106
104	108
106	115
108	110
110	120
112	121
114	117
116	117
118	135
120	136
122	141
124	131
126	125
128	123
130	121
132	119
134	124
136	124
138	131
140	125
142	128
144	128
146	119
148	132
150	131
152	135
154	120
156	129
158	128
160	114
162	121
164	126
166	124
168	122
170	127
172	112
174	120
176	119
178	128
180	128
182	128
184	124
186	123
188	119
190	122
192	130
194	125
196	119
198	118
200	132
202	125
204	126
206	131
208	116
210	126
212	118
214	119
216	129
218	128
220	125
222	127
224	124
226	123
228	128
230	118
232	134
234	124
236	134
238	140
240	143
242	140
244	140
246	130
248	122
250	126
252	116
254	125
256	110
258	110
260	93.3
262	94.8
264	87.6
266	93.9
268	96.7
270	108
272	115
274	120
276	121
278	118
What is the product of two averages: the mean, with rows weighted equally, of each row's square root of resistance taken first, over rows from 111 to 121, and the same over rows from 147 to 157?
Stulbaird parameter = 127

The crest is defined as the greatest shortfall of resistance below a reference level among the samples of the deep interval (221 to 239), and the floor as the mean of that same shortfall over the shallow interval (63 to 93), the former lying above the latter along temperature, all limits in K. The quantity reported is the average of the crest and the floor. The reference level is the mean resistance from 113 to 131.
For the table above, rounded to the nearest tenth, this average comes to 15.2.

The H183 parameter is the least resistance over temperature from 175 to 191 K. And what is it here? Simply 119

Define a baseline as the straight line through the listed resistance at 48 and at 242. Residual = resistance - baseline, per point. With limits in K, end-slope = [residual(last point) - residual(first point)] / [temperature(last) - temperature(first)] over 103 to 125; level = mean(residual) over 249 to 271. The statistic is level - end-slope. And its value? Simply -37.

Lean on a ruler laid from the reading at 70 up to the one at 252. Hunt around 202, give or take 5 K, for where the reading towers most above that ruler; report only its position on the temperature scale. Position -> 200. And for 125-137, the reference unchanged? 126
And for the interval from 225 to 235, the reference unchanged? 232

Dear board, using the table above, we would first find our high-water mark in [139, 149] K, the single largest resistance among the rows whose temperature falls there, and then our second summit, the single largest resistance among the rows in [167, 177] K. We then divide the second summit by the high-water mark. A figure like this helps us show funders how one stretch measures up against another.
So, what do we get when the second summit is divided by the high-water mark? 0.96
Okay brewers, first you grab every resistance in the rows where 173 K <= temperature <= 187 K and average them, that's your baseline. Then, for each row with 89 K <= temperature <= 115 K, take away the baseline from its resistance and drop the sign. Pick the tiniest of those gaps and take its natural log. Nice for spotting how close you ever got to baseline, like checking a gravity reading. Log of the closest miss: 1.2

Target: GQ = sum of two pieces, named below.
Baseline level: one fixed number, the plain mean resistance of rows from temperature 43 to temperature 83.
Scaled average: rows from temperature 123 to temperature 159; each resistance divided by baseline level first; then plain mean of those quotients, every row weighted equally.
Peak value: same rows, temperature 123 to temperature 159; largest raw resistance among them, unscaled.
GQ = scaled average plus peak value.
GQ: 136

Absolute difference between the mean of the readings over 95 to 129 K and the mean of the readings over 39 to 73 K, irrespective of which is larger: 8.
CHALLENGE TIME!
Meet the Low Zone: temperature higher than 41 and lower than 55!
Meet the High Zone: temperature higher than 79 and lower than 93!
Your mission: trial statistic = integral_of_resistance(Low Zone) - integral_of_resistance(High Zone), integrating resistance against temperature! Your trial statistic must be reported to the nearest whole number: 105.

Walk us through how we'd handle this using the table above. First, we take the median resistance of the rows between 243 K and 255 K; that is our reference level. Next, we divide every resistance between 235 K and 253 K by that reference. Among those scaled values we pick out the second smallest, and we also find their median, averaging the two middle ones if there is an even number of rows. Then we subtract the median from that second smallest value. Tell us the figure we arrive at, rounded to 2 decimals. -0.10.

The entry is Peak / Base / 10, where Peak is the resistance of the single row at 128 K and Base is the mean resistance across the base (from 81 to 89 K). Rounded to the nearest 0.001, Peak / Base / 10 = 0.115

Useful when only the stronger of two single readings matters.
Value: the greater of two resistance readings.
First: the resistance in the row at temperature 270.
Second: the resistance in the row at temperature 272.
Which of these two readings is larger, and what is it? 115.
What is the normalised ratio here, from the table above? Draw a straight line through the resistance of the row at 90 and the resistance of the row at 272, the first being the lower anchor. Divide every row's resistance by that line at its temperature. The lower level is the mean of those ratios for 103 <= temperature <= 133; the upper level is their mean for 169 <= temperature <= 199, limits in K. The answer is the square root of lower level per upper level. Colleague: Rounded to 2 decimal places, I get 1.03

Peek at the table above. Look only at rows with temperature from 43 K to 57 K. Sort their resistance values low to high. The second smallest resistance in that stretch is 107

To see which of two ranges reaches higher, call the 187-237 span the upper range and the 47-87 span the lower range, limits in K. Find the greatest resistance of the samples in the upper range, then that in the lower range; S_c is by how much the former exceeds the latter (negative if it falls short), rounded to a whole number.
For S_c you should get 15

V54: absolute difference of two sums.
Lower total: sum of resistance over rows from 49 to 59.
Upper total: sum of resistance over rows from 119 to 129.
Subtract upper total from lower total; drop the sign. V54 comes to 99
